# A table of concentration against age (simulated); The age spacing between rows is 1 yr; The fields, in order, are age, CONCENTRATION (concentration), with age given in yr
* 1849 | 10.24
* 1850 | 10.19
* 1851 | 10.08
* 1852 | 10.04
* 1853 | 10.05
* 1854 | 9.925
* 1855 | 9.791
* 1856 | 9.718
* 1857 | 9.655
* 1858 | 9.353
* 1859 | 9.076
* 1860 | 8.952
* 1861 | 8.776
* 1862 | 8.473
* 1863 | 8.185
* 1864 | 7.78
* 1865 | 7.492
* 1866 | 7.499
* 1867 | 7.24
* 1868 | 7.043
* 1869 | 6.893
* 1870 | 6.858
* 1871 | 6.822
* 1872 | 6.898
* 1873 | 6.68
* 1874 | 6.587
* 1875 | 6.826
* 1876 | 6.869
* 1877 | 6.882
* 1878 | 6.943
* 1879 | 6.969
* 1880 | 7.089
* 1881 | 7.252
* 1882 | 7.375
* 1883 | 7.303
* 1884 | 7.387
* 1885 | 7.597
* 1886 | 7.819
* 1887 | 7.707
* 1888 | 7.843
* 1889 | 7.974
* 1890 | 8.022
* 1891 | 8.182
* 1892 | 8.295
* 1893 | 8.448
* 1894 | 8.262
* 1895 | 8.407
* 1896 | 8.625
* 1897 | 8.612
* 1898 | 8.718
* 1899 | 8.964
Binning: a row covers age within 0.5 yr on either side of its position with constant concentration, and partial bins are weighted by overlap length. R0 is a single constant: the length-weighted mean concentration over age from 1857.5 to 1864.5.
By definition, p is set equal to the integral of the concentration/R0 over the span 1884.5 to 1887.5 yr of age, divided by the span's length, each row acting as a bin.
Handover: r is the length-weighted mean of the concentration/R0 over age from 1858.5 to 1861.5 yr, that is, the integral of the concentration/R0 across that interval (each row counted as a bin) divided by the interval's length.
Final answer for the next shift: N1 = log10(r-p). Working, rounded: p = 0.89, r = 1.03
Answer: -0.85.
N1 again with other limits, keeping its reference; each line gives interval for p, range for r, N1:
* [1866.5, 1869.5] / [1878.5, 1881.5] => -2.29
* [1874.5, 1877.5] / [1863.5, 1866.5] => -1.07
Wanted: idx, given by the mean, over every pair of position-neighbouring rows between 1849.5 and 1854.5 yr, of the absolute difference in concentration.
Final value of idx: 0.071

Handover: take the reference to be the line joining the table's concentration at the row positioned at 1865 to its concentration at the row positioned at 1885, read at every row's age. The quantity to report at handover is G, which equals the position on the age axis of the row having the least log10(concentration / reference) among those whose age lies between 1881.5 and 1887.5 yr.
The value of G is 1883 yr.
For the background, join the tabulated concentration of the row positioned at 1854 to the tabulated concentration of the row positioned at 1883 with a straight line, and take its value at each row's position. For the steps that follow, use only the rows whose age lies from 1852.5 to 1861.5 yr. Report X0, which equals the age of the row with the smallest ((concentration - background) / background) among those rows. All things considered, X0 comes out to 1861 yr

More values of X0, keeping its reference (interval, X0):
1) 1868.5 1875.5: 1869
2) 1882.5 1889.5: 1883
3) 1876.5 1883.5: 1877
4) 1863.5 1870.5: 1869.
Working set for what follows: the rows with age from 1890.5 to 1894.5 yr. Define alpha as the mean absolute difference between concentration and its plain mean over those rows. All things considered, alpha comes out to 0.08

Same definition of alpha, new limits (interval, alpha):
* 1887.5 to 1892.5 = 0.14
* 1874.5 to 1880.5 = 0.07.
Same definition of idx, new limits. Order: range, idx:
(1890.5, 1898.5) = 0.133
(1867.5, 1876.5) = 0.111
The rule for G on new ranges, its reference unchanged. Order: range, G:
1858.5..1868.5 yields 1868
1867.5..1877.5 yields 1874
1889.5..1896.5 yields 1890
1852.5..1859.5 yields 1859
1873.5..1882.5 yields 1874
